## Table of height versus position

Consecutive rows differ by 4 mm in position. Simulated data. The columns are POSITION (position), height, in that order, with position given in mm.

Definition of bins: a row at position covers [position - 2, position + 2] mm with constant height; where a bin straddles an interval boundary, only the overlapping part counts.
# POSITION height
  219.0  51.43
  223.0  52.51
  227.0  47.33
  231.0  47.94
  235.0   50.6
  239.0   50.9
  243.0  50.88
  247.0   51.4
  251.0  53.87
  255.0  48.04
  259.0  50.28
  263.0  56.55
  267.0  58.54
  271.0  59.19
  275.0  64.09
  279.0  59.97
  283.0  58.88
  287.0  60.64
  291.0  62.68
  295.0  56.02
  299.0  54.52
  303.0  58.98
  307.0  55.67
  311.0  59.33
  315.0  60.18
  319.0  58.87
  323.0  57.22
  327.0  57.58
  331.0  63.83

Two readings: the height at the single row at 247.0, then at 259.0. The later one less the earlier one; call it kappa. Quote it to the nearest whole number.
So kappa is -1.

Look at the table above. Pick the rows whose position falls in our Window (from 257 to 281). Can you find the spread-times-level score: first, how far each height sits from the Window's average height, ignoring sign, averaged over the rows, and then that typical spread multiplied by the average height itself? 182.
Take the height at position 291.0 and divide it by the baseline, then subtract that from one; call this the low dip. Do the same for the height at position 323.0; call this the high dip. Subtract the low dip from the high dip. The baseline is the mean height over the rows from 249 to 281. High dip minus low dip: 0.10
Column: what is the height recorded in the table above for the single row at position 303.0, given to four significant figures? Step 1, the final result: 58.98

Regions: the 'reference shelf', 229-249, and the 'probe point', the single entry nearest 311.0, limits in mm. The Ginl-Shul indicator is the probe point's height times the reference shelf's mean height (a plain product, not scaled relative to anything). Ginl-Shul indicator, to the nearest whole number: 2987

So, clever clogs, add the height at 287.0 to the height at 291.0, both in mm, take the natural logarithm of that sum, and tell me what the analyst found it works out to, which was 4.81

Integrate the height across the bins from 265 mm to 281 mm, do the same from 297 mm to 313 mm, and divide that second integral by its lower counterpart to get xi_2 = 0.95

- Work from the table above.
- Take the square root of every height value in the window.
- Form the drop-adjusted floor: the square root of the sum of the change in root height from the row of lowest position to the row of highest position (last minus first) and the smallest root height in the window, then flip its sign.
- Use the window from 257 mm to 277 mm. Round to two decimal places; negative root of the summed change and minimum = -2.83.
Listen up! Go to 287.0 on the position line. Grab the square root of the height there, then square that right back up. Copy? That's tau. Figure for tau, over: 60.6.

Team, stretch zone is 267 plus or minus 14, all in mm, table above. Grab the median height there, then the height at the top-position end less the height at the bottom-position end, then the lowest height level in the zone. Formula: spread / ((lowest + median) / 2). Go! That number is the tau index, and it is 0.22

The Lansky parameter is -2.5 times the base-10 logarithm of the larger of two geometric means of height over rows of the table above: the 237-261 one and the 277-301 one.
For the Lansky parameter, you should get -4.42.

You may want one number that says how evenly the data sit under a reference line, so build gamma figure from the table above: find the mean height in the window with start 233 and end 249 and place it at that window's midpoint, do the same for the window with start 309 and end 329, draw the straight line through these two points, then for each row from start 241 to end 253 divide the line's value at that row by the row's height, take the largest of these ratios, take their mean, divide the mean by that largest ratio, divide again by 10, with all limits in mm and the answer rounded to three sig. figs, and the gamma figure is 0.0986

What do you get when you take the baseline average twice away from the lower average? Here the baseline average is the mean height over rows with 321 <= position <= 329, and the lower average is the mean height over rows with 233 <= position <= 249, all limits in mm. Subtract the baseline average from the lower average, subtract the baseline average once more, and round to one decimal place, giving -63.9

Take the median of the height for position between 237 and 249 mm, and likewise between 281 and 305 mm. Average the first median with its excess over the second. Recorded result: 21.4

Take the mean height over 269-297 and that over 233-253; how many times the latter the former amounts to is 1.17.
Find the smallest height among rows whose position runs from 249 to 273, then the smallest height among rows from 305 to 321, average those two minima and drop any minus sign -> 51.9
